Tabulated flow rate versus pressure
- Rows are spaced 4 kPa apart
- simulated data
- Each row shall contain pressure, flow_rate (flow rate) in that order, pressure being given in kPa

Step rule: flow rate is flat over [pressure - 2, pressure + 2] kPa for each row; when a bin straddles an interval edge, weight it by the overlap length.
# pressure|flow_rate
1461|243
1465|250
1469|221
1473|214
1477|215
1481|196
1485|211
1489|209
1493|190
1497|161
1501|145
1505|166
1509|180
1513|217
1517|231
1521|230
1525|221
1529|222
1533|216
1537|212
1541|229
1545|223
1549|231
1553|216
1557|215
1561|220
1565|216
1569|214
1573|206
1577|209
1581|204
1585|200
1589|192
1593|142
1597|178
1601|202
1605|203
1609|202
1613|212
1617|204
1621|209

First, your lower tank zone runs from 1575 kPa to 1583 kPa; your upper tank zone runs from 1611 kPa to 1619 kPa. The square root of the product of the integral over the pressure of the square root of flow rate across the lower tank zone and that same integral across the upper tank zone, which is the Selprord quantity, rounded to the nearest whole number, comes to 115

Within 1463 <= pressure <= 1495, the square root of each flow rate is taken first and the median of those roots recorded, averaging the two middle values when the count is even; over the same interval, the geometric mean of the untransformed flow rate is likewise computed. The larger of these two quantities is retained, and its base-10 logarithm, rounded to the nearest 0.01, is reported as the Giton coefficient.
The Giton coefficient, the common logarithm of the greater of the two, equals 2.33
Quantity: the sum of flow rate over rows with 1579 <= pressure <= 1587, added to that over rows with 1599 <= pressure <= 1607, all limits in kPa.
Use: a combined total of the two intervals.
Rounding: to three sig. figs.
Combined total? 809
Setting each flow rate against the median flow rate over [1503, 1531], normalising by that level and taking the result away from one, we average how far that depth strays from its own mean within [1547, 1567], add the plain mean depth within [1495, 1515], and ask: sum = 0.23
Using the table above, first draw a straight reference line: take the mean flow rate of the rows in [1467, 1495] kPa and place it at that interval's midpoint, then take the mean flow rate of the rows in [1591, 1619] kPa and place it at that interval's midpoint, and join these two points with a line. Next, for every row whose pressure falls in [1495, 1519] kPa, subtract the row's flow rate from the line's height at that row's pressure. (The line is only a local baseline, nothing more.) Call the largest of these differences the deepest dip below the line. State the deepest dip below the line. 60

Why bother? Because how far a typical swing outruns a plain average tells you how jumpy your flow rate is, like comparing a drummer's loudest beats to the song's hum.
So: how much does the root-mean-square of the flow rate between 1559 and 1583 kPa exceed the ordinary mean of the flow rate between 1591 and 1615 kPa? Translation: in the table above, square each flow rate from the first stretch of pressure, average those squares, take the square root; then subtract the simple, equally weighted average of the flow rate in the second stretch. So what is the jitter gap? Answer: 22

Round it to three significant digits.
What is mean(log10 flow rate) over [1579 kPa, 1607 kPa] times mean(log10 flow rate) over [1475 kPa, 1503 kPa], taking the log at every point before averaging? 5.17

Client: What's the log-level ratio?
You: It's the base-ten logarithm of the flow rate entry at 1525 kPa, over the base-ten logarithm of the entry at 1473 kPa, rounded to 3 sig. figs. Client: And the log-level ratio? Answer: 1.01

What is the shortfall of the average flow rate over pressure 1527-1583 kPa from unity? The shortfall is -216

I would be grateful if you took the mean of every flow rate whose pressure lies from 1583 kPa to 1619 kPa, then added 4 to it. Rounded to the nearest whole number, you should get 197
